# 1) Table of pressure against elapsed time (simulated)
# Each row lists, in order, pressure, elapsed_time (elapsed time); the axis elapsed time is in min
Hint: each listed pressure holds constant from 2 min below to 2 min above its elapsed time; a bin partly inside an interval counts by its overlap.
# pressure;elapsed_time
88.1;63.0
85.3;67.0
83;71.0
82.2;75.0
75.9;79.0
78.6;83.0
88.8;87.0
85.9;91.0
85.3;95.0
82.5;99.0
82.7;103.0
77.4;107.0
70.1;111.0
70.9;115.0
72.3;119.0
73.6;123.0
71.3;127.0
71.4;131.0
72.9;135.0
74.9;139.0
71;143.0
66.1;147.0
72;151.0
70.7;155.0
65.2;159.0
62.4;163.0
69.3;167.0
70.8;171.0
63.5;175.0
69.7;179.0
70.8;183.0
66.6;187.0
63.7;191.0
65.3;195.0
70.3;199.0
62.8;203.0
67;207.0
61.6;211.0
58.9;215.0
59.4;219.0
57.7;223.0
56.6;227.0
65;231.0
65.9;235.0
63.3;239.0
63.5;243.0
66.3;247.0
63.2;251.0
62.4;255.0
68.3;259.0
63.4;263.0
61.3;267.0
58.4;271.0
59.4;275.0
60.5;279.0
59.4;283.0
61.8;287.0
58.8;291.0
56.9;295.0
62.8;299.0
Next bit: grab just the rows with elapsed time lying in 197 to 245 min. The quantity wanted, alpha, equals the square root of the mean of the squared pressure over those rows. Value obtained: 63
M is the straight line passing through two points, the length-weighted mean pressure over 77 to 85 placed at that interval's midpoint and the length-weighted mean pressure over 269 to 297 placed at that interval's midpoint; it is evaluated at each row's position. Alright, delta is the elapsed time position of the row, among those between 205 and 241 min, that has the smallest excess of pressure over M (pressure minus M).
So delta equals 227.0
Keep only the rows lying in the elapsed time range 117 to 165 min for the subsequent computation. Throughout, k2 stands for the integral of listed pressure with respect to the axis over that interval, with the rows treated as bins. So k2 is 3375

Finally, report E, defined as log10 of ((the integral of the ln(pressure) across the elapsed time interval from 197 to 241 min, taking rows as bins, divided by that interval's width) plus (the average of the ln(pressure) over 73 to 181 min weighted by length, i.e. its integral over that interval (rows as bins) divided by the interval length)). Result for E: 0.926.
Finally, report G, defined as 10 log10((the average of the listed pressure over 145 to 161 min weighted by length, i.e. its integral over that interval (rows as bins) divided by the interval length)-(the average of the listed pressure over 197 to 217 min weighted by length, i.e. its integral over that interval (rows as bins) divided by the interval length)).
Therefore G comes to 6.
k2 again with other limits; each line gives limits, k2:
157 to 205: 3202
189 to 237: 3017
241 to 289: 2992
